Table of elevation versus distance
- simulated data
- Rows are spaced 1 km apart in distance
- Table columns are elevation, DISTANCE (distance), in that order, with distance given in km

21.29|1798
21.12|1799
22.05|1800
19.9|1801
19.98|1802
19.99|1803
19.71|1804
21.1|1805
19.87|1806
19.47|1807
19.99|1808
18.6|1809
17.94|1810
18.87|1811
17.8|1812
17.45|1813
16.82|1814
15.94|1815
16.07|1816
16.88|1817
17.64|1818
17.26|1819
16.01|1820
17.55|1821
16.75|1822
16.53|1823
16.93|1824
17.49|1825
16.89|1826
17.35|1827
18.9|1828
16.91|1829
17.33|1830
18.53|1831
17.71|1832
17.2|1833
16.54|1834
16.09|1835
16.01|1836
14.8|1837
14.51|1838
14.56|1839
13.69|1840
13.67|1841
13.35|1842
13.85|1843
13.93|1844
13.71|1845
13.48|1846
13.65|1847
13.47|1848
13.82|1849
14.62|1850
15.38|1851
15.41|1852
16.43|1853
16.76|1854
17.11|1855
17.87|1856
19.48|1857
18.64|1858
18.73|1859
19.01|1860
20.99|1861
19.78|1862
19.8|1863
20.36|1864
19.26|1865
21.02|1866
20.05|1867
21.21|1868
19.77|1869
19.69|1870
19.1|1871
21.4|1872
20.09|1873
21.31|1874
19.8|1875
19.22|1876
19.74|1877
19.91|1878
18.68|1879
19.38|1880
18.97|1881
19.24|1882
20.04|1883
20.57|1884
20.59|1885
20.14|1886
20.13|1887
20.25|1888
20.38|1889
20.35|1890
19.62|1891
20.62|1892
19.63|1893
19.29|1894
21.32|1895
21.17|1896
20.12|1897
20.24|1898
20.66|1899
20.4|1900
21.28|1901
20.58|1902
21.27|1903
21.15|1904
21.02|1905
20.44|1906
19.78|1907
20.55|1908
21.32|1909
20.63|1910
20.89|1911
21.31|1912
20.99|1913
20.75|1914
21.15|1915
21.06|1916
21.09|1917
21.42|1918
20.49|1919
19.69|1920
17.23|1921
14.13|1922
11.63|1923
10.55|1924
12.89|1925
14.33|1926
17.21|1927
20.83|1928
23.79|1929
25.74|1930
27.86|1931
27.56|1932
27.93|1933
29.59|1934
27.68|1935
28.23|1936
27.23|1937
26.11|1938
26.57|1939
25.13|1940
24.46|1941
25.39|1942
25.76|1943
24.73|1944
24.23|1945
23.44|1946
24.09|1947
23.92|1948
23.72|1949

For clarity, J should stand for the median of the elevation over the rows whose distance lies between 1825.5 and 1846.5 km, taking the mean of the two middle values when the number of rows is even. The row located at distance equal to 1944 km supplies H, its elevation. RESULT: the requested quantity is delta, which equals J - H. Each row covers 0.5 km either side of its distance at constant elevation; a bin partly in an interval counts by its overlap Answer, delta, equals -9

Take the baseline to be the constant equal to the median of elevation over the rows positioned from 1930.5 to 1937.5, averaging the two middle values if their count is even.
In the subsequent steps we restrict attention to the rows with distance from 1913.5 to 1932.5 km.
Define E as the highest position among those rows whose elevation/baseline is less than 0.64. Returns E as 1927 km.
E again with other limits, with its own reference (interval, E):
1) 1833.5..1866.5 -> 1855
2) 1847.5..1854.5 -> 1854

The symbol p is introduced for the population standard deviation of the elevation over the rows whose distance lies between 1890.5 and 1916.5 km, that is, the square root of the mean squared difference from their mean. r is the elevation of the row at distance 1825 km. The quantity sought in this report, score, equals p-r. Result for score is -17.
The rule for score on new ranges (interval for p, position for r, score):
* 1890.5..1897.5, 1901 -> -21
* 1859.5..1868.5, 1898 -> -19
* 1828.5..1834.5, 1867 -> -19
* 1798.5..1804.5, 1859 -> -18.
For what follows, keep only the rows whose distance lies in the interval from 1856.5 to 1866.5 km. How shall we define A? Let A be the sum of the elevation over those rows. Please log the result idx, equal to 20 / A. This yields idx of 0.101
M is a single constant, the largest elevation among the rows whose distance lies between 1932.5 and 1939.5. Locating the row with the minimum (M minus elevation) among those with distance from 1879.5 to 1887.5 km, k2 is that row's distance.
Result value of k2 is 1885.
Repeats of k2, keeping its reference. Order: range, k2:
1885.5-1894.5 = 1892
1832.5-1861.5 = 1861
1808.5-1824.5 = 1811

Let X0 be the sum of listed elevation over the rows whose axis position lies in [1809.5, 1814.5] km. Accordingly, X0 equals 89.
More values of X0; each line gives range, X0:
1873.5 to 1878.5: 100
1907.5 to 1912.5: 105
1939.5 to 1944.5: 125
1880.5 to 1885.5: 99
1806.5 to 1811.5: 95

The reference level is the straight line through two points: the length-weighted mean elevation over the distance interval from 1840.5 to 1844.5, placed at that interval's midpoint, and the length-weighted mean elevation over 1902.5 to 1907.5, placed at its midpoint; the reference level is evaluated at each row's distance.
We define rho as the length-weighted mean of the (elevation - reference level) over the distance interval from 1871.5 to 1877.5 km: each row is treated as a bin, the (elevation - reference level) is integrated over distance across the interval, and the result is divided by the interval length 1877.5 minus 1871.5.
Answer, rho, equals 3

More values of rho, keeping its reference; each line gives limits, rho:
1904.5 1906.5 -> 0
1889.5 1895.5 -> 1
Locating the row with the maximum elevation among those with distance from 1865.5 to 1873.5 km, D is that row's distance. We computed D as 1872 km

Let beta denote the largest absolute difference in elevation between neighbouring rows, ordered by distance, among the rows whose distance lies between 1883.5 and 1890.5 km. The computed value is 0.45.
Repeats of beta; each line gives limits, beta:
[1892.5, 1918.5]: 2.03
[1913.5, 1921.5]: 2.46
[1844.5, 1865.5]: 1.98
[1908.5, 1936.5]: 3.62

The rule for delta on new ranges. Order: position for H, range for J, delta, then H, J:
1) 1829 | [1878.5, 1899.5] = 3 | 16.91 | 20.1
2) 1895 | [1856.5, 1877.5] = -2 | 21.32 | 19.8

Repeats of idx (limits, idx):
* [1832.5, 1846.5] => 0.097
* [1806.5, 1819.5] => 0.087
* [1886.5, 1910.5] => 0.041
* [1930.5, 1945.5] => 0.050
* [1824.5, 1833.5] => 0.126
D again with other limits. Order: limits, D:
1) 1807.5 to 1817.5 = 1808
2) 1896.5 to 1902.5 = 1901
